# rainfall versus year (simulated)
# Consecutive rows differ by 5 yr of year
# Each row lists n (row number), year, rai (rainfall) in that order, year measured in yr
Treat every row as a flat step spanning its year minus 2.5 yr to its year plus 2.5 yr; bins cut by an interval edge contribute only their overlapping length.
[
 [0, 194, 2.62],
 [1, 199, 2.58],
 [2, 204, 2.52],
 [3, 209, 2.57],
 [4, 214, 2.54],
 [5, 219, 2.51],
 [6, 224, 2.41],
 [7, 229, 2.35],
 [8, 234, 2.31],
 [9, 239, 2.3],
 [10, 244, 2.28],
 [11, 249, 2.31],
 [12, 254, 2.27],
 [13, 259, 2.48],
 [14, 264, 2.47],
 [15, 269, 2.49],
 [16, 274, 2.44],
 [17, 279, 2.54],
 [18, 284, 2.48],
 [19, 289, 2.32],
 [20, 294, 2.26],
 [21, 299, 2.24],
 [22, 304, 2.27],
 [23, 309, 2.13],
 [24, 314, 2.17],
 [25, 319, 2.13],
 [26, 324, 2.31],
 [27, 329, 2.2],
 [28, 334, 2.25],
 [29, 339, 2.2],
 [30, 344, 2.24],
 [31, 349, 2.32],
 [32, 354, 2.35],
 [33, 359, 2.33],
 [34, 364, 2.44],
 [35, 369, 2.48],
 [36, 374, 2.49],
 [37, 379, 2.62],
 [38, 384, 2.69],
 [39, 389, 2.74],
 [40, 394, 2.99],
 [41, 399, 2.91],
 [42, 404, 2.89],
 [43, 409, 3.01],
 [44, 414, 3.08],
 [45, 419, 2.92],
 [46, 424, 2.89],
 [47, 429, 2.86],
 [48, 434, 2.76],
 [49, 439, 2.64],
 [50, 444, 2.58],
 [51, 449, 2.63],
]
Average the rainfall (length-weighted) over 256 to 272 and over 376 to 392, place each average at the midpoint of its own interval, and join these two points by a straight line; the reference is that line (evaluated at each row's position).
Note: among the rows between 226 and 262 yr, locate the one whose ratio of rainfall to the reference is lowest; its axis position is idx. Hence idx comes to 254 yr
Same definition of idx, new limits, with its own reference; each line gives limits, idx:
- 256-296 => 294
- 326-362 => 339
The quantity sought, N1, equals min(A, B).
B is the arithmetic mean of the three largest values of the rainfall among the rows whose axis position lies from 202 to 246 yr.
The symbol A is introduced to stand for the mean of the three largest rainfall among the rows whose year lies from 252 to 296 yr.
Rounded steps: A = 2.50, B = 2.5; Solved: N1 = 2.50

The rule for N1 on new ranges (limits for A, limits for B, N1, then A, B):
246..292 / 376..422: 2.50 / 2.50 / 3.0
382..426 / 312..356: 2.33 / 3.03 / 2.3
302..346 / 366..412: 2.28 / 2.28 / 3.0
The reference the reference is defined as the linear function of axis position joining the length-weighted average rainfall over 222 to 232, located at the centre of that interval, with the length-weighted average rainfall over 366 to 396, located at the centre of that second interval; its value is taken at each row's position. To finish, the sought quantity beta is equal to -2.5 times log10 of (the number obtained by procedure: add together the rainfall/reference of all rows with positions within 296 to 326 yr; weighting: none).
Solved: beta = -1.80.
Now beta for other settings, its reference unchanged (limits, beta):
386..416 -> -2.04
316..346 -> -1.79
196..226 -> -2.02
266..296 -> -1.92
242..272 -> -1.92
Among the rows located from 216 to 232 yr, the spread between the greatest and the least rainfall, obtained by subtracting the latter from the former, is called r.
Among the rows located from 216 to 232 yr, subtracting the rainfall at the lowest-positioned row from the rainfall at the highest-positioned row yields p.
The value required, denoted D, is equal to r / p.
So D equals -1.0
